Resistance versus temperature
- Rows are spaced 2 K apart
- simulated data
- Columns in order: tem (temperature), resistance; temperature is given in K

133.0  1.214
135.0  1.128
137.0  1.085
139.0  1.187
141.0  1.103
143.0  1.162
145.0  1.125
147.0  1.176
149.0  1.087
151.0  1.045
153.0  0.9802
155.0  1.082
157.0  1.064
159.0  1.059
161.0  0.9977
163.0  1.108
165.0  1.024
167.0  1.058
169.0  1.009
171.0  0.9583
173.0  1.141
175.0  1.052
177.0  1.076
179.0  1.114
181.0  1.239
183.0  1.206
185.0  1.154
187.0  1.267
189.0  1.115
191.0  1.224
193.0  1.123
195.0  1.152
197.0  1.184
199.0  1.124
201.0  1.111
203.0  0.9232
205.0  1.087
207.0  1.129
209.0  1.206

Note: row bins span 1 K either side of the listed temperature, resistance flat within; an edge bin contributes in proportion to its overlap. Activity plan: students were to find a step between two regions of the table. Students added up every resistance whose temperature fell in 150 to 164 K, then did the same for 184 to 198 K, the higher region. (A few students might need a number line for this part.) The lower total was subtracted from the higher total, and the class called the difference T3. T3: 0.9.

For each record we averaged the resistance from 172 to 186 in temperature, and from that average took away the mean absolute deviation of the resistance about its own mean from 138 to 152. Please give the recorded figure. 1.10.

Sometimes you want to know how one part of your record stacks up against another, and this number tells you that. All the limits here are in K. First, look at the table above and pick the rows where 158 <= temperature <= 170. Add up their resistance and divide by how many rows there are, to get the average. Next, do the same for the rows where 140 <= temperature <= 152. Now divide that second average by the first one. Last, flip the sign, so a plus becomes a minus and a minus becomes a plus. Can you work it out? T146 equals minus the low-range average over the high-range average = -1.07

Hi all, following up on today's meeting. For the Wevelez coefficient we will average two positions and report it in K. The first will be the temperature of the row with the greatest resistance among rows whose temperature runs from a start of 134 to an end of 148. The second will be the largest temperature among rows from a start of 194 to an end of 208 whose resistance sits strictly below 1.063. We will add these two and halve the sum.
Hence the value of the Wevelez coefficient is 171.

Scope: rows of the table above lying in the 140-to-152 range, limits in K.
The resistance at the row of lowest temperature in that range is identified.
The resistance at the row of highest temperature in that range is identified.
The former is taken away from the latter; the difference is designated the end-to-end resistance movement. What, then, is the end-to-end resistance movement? -0.06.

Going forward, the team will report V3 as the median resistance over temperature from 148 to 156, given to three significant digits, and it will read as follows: 1.06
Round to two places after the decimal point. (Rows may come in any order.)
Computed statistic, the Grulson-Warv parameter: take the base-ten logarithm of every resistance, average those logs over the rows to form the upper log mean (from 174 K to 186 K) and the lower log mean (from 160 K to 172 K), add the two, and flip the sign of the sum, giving -0.07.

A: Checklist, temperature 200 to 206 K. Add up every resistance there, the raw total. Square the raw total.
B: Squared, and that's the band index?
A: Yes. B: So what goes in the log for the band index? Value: 9.7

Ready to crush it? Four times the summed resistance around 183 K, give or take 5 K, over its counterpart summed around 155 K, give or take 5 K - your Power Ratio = 4.57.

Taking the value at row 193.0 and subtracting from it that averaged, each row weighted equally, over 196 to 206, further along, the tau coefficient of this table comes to 0.04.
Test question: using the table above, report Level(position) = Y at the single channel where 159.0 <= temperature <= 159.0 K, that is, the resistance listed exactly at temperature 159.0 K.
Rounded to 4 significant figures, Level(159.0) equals 1.059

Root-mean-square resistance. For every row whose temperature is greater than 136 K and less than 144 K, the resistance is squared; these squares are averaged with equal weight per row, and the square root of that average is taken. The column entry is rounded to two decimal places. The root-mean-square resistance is 1.14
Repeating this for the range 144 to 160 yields 1.08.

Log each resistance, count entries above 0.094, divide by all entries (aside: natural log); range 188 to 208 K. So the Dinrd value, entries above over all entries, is 0.80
